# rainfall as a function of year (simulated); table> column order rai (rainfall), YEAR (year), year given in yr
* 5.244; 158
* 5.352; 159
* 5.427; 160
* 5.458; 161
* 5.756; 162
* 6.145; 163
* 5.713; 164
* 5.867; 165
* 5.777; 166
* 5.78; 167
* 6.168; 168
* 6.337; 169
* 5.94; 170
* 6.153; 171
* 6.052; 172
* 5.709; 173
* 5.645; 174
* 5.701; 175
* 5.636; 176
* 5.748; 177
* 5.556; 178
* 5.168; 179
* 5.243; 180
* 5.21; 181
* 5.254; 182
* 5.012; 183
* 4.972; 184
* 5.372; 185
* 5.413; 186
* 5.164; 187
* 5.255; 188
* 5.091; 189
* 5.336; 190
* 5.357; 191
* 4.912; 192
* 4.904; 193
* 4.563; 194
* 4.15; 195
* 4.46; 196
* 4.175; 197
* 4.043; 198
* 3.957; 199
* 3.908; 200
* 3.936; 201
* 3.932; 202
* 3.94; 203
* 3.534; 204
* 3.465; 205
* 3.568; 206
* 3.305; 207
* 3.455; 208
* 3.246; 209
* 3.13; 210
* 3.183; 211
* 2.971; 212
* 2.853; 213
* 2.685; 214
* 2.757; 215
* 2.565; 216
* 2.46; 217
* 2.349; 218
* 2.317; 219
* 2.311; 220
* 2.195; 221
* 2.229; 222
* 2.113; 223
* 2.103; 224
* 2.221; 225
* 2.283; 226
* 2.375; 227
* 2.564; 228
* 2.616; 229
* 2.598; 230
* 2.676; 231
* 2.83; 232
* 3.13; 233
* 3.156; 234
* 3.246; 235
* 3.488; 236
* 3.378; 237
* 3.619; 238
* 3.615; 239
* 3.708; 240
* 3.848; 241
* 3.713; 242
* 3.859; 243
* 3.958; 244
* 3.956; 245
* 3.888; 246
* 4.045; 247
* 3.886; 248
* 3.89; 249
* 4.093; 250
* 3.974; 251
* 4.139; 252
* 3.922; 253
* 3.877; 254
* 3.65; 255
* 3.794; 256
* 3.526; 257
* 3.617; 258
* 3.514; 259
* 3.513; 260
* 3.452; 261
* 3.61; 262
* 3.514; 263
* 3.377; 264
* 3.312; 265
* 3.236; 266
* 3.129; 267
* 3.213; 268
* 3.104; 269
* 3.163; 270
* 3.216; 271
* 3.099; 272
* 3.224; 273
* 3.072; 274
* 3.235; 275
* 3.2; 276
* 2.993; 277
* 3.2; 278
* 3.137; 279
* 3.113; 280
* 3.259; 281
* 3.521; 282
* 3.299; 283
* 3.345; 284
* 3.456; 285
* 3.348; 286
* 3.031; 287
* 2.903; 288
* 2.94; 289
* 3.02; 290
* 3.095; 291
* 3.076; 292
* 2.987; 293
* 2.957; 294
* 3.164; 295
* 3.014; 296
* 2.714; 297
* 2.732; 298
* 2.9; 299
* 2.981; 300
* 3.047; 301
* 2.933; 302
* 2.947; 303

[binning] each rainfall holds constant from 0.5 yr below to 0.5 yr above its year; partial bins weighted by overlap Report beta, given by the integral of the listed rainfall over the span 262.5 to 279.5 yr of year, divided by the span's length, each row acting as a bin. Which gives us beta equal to 3.2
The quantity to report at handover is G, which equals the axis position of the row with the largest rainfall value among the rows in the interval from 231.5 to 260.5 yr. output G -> 252 yr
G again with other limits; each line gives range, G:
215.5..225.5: 216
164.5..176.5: 169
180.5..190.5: 186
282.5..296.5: 285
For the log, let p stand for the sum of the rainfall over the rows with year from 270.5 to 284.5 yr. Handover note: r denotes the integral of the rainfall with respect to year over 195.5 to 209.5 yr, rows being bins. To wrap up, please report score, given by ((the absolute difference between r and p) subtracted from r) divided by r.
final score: 0.849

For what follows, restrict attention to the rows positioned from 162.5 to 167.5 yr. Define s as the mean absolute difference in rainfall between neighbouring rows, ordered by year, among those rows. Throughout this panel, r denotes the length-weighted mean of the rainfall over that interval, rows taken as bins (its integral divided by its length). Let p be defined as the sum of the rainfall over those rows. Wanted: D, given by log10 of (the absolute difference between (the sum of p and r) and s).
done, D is 1.54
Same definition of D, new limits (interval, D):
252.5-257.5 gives 1.35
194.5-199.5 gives 1.39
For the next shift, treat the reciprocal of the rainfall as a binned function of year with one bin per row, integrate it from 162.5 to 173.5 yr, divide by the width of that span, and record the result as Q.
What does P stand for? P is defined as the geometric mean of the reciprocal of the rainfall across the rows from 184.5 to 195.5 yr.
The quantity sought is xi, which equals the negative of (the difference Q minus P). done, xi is 0.03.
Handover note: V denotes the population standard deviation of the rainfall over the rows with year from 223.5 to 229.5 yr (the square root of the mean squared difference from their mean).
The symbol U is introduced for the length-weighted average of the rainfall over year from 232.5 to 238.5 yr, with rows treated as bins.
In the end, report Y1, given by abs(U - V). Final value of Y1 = 3.2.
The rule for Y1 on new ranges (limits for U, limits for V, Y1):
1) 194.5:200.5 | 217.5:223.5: 4.0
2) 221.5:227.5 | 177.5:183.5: 2.1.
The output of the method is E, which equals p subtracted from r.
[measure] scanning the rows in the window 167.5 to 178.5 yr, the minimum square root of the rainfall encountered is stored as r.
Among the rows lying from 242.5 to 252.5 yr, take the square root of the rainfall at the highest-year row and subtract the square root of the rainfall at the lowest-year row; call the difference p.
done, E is 2.3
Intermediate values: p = 0.07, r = 2.36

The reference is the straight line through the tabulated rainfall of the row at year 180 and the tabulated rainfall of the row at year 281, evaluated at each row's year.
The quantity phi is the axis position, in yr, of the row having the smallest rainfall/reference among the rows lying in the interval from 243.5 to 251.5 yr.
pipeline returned 246 yr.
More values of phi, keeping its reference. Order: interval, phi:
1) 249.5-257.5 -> 257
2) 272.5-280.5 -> 277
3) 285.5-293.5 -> 288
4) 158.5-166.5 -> 159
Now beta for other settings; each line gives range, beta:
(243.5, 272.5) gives 3.6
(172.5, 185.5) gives 5.4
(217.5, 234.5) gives 2.5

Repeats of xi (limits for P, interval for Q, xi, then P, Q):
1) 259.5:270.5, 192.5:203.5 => 0.06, 0.30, 0.24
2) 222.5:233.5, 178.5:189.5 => 0.21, 0.40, 0.19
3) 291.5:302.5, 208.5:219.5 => -0.03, 0.34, 0.37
